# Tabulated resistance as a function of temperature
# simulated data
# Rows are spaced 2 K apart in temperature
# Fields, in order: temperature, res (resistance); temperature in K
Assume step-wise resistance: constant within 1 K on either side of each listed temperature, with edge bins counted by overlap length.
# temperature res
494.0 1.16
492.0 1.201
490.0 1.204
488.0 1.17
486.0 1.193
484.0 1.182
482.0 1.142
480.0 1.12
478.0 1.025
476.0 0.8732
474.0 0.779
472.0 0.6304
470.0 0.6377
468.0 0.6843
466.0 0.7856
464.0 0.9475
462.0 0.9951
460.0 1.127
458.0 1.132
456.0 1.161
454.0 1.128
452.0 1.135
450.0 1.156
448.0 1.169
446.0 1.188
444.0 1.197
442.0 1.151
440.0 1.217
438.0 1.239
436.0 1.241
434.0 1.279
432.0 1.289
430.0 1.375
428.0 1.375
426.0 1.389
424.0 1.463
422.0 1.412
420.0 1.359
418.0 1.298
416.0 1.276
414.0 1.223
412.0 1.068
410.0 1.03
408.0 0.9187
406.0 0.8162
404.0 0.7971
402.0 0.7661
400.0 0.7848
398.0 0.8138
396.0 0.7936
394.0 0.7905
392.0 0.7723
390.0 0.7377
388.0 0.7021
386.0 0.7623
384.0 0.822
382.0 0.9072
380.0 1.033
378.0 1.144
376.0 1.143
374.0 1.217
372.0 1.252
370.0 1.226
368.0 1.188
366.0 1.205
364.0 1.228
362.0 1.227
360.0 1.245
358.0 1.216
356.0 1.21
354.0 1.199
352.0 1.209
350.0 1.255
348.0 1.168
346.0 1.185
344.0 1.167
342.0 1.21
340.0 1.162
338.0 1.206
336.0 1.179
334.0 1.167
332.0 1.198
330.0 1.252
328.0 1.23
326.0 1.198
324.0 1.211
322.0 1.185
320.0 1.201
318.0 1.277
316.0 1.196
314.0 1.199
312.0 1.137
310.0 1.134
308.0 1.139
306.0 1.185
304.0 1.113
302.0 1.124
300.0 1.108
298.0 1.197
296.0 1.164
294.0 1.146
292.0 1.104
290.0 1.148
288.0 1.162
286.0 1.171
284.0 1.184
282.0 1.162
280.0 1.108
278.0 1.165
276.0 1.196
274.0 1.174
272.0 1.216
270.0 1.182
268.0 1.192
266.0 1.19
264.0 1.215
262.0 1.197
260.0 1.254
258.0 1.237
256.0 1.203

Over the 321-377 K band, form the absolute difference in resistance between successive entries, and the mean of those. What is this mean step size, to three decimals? 0.030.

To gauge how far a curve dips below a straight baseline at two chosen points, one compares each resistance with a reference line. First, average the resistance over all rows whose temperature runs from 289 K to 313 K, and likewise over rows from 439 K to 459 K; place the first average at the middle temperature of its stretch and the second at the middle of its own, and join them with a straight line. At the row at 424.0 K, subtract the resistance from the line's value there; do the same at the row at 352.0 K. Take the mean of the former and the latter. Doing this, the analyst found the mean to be -0.182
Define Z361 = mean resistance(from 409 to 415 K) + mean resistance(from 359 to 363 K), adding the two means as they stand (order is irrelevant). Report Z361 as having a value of 2.34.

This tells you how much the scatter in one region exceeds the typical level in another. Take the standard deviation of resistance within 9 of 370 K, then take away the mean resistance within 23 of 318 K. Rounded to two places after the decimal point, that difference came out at -1.14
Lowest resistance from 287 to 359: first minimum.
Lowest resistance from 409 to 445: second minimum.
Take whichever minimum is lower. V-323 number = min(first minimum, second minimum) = 1.03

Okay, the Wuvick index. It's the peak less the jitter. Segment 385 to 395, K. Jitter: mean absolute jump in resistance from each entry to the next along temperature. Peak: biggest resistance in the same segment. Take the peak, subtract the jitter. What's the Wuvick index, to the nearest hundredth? 0.75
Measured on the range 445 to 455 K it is 1.17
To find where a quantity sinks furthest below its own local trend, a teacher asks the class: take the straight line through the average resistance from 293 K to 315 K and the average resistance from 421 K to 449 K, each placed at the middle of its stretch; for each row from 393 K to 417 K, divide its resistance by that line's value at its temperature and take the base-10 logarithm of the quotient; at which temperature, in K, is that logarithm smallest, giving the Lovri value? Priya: 402.0 K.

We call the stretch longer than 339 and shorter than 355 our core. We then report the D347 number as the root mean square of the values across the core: 1.19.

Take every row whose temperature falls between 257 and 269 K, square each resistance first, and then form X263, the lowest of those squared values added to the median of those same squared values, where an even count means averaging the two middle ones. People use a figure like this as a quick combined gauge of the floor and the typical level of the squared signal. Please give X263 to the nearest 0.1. 2.9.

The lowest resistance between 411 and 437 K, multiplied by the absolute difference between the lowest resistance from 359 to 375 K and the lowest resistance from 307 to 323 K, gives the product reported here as 0.058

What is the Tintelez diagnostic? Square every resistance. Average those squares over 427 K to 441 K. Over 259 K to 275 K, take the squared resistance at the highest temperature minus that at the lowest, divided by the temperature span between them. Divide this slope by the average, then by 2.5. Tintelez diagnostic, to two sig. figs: -0.0033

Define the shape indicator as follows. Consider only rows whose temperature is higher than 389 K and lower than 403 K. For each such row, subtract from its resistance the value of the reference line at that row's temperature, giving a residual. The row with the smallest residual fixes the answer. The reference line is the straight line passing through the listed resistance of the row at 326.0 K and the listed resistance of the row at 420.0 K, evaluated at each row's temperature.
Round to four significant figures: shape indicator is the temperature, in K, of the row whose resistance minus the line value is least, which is 390.0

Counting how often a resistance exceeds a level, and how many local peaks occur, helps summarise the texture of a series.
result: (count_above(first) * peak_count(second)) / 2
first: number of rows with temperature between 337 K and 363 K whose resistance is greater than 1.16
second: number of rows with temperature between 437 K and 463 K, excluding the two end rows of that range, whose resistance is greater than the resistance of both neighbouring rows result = 13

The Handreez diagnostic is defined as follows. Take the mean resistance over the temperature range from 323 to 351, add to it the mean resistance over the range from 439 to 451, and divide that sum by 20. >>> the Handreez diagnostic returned 0.119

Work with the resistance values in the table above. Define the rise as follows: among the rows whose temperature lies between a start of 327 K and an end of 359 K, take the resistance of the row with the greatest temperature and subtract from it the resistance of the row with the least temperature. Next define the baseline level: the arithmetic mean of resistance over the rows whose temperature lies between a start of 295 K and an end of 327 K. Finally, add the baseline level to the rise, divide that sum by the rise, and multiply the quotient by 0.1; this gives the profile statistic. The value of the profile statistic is -8.3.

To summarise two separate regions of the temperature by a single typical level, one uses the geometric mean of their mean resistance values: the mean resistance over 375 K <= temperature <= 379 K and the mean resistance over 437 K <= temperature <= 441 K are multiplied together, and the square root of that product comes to 1.18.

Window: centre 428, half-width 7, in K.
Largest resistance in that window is 1.463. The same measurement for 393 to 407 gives 0.8162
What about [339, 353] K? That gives 1.255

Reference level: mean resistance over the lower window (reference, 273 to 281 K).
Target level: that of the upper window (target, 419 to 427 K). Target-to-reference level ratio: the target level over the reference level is 1.2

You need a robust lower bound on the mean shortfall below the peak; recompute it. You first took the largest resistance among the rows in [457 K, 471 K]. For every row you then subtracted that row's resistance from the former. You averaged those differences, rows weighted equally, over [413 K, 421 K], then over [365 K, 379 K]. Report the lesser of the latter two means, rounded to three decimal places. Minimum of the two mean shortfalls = -0.157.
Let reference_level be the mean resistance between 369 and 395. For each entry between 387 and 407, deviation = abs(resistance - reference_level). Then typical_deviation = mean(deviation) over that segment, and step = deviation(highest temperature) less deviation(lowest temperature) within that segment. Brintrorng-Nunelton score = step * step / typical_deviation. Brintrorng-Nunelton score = 0.070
